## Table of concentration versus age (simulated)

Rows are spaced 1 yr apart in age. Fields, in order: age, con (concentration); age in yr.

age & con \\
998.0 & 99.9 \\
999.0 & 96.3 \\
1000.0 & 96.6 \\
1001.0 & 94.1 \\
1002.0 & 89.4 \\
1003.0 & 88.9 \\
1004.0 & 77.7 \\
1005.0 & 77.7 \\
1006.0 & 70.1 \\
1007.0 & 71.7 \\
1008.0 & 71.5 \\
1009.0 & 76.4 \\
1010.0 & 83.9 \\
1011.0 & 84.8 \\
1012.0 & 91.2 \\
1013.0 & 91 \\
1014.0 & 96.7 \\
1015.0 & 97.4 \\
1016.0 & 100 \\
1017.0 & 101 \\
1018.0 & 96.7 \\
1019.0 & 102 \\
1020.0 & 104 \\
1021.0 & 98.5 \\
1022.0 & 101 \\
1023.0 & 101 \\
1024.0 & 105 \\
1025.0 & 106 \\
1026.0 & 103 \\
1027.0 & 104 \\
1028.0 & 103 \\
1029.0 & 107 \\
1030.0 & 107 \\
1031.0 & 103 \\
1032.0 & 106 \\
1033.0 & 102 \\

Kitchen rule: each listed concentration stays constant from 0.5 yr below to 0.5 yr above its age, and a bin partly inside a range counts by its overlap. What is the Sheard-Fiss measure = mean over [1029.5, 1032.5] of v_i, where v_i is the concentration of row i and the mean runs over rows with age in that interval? 105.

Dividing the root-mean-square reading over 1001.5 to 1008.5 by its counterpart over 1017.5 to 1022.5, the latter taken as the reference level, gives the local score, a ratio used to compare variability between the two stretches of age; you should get 0.78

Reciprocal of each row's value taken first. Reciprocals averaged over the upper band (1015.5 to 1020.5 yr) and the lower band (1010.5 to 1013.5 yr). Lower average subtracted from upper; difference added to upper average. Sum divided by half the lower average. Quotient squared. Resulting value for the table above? 2.3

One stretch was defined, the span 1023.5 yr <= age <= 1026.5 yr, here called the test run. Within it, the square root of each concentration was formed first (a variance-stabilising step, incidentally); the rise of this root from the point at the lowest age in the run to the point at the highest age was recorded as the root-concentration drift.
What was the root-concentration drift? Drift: -0.1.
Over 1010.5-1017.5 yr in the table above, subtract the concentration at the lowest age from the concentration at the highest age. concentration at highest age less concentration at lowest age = 16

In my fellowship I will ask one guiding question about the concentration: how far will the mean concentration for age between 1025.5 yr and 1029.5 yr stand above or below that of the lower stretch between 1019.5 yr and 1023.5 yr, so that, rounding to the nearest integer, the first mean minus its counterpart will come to 3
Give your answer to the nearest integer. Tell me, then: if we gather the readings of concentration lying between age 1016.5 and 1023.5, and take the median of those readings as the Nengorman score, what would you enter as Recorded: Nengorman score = 101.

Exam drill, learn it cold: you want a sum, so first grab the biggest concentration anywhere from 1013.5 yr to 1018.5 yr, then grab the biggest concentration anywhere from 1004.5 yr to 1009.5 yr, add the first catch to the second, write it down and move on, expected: 179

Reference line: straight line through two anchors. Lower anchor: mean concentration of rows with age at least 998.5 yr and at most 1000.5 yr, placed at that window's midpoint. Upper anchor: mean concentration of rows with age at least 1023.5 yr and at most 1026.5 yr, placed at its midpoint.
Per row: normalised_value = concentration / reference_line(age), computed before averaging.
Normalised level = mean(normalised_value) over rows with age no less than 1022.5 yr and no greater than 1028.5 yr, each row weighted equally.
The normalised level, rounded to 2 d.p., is 0.99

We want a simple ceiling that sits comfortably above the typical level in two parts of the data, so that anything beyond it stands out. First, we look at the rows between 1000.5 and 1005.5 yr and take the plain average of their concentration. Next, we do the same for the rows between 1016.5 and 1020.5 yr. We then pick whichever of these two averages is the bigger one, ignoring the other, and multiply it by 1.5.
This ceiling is 151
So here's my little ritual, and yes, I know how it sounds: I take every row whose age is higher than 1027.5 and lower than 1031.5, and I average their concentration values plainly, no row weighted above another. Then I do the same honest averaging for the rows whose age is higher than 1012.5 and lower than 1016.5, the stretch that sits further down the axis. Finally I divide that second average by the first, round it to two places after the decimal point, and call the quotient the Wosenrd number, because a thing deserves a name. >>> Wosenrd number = 0.92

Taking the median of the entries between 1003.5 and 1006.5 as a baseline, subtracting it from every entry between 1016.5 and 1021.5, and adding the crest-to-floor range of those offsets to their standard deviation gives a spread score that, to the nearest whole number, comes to 10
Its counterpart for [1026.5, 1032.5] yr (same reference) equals 6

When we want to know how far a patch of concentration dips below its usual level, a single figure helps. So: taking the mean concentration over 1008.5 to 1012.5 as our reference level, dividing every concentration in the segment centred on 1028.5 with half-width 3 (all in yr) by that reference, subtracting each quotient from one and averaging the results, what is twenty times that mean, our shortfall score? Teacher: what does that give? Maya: -4.9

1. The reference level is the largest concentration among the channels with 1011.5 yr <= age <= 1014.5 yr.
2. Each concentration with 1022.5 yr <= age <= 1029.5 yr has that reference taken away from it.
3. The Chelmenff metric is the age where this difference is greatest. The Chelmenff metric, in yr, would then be 1029.0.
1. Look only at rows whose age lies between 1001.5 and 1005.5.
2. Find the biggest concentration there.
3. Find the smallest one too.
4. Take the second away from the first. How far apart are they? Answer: 12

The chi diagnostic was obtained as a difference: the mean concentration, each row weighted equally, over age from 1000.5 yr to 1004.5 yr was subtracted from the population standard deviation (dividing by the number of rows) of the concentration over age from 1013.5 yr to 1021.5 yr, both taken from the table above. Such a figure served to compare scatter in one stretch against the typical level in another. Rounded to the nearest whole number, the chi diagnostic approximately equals -85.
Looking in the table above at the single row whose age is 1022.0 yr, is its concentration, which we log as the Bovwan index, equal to 101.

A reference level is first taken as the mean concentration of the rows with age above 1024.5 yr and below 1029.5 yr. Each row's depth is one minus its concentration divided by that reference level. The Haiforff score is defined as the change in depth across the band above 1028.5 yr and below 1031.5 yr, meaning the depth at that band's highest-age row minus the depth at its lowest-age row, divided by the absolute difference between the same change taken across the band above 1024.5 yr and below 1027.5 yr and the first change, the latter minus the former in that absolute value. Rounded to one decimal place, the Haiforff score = 2.0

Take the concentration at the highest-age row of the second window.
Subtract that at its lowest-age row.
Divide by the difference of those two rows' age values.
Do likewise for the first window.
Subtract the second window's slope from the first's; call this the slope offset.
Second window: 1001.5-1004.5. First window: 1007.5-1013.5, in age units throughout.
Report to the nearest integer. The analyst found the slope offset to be 10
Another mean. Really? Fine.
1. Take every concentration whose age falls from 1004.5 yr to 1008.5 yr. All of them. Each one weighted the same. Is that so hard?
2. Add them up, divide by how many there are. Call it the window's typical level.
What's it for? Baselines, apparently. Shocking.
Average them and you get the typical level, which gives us 73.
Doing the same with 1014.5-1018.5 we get 99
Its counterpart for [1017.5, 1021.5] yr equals 100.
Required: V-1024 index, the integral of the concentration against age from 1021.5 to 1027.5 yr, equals 620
